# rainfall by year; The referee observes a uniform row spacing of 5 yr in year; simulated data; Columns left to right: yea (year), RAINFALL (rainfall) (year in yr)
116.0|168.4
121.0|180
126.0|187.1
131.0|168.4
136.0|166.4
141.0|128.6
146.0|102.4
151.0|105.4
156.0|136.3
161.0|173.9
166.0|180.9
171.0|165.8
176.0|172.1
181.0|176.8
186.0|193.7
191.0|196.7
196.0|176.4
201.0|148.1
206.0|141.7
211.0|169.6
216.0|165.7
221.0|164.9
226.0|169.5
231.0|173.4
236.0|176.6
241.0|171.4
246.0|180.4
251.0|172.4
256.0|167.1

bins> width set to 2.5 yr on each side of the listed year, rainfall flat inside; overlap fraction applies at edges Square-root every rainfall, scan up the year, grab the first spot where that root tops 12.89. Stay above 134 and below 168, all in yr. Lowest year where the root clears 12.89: 136.0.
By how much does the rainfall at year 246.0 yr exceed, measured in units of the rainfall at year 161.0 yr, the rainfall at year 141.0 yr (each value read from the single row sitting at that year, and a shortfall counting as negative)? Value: 0.30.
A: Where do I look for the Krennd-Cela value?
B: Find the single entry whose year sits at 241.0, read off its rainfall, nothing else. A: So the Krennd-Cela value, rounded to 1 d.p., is 171.4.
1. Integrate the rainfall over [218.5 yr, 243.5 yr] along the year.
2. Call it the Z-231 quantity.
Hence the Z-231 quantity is 4279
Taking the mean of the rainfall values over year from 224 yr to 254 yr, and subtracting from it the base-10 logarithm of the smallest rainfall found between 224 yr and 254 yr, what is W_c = 172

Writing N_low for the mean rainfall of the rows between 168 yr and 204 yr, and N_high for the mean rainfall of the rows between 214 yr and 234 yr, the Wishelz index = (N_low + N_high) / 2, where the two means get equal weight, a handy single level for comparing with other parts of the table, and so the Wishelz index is 172.0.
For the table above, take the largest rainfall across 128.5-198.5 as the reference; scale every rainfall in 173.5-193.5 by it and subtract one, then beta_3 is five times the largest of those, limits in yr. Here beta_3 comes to 0.0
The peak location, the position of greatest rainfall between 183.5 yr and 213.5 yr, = 191.0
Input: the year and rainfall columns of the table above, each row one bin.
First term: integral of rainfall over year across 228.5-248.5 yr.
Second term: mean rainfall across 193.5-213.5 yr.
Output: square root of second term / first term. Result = 0.213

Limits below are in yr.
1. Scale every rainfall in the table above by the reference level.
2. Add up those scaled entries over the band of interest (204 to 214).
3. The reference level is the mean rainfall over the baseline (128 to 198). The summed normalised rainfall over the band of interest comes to 1.94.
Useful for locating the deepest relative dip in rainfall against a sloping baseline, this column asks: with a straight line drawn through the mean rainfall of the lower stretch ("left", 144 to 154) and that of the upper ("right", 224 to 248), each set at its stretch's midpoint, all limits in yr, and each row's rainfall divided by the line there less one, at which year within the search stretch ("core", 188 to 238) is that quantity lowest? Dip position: 206.0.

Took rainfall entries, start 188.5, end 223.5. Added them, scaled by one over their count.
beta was 166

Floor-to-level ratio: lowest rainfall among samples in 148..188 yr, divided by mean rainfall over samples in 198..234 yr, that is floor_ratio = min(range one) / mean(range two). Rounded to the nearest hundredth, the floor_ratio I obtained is 0.65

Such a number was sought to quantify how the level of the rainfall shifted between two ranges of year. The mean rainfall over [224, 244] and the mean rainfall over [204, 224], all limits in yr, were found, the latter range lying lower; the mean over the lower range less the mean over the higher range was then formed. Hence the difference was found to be -12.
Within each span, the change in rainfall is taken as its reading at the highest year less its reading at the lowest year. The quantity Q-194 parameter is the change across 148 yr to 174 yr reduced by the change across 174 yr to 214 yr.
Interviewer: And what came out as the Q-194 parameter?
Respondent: 63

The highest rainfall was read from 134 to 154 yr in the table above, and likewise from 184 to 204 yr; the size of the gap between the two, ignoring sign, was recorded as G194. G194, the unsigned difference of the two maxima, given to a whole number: 30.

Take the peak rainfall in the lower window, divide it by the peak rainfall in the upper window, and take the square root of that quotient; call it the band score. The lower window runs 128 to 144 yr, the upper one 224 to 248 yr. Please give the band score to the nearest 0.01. 0.97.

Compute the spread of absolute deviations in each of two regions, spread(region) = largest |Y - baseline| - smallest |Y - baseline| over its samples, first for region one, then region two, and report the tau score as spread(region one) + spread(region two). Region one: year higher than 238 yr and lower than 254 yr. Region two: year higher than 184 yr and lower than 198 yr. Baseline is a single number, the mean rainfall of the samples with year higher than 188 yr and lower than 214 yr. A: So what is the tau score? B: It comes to 29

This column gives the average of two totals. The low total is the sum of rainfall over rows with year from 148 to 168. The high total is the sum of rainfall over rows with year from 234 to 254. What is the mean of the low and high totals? 649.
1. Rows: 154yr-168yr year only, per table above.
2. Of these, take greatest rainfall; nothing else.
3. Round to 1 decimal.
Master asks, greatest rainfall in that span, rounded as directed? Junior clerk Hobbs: 180.9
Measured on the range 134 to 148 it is 166.4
